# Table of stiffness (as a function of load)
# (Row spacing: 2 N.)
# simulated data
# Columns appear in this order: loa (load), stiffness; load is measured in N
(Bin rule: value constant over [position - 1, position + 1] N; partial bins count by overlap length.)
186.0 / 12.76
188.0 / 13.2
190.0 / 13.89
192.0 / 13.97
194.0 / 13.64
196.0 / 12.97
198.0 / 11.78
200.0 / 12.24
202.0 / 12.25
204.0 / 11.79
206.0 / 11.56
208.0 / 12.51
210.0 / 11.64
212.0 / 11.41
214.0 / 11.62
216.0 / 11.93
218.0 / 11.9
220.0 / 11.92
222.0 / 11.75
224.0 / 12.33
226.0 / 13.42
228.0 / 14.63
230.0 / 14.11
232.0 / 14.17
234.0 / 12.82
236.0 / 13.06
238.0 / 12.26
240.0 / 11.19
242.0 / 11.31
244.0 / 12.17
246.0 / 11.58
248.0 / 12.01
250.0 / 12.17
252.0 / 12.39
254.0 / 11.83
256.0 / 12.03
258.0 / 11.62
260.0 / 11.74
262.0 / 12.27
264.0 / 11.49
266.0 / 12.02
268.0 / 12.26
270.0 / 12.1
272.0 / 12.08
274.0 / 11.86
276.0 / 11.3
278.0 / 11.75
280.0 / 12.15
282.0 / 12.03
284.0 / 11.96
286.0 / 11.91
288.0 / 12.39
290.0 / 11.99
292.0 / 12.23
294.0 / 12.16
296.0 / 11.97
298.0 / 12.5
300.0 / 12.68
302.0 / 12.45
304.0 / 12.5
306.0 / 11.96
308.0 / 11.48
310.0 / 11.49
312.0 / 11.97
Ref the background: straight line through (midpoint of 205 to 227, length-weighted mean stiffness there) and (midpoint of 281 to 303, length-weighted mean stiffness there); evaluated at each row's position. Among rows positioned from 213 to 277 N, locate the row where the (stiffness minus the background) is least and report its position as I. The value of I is 240.0 N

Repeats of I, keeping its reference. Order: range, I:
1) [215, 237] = 222.0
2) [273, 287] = 276.0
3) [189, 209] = 206.0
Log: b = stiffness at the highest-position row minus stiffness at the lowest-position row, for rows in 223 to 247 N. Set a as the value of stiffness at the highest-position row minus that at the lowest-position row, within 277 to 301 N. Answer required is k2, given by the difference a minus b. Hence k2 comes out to 1.7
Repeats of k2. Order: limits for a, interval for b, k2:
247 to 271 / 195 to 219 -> 1.2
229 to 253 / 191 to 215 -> 0.6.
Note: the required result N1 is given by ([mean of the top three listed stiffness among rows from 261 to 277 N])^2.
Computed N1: 149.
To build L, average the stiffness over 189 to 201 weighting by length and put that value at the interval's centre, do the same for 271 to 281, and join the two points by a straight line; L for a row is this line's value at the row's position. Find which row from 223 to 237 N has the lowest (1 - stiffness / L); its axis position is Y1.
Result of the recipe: 228.0 N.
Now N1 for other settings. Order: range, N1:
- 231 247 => 178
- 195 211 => 158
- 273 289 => 149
